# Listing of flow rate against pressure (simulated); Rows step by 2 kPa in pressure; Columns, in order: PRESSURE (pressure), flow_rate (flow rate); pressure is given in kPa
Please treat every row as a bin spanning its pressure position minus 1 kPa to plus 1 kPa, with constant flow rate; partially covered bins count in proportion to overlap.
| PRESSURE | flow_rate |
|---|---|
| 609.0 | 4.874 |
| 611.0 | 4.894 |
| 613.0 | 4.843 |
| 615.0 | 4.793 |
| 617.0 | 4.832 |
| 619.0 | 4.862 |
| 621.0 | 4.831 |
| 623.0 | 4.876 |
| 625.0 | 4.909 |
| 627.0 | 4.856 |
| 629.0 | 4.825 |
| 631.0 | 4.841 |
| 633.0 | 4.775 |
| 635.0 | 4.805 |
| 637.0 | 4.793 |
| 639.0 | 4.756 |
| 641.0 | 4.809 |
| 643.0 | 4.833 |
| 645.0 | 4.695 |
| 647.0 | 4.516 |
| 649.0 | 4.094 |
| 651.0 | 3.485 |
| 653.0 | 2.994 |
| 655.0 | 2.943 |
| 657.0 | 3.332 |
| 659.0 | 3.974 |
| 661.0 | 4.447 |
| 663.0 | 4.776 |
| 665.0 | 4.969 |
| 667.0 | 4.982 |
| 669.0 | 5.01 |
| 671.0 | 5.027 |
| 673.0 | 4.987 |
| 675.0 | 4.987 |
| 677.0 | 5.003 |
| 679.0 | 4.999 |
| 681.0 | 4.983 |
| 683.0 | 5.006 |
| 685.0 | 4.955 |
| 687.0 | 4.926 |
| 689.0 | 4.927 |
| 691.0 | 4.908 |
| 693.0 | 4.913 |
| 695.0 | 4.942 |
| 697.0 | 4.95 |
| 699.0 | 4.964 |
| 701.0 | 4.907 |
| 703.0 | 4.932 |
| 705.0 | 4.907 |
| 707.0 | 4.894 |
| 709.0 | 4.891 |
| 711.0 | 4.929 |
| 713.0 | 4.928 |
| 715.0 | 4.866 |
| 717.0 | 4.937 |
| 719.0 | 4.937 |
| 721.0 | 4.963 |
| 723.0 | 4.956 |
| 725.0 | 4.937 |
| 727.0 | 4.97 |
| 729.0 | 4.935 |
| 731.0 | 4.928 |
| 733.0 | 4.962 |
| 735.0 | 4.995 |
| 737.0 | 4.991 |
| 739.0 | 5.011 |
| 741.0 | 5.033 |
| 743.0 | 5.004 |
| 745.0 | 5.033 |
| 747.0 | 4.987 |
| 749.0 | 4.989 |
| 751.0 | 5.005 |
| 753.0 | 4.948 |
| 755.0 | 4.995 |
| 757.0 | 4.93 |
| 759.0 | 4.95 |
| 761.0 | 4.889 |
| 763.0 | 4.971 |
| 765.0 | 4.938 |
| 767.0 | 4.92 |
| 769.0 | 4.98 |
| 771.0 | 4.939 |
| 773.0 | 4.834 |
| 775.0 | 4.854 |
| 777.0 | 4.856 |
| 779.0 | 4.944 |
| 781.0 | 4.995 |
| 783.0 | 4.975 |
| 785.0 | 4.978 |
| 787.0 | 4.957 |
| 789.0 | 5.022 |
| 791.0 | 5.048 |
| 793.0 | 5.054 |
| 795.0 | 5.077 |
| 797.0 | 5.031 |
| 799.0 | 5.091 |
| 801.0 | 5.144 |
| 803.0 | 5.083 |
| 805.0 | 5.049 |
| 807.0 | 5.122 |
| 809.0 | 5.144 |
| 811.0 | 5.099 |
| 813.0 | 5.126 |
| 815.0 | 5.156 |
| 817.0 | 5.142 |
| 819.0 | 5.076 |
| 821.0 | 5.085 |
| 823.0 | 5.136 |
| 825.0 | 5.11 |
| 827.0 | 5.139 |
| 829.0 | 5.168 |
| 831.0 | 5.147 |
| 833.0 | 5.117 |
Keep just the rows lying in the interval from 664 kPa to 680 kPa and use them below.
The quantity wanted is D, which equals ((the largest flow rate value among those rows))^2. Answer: 25.3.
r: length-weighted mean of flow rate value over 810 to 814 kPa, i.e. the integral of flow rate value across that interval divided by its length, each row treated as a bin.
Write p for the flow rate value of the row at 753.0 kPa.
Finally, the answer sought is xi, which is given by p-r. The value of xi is -0.16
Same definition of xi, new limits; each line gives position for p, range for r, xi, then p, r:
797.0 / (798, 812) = -0.07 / 5.031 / 5.10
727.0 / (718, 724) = 0.02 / 4.97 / 4.95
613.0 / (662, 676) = -0.12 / 4.843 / 4.96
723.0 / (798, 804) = -0.15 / 4.956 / 5.11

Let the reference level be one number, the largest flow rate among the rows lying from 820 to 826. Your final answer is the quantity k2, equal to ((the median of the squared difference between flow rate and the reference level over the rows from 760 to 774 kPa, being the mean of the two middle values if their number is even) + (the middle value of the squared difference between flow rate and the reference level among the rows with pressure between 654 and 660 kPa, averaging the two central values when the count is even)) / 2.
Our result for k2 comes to 1.65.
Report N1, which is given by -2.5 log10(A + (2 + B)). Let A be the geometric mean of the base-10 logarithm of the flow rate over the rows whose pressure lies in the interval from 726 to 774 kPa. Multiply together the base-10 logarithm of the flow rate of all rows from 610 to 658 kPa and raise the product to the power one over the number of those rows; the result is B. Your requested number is -1.310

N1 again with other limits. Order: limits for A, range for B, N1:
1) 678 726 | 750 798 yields -1.325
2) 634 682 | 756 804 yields -1.310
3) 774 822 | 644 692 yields -1.312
